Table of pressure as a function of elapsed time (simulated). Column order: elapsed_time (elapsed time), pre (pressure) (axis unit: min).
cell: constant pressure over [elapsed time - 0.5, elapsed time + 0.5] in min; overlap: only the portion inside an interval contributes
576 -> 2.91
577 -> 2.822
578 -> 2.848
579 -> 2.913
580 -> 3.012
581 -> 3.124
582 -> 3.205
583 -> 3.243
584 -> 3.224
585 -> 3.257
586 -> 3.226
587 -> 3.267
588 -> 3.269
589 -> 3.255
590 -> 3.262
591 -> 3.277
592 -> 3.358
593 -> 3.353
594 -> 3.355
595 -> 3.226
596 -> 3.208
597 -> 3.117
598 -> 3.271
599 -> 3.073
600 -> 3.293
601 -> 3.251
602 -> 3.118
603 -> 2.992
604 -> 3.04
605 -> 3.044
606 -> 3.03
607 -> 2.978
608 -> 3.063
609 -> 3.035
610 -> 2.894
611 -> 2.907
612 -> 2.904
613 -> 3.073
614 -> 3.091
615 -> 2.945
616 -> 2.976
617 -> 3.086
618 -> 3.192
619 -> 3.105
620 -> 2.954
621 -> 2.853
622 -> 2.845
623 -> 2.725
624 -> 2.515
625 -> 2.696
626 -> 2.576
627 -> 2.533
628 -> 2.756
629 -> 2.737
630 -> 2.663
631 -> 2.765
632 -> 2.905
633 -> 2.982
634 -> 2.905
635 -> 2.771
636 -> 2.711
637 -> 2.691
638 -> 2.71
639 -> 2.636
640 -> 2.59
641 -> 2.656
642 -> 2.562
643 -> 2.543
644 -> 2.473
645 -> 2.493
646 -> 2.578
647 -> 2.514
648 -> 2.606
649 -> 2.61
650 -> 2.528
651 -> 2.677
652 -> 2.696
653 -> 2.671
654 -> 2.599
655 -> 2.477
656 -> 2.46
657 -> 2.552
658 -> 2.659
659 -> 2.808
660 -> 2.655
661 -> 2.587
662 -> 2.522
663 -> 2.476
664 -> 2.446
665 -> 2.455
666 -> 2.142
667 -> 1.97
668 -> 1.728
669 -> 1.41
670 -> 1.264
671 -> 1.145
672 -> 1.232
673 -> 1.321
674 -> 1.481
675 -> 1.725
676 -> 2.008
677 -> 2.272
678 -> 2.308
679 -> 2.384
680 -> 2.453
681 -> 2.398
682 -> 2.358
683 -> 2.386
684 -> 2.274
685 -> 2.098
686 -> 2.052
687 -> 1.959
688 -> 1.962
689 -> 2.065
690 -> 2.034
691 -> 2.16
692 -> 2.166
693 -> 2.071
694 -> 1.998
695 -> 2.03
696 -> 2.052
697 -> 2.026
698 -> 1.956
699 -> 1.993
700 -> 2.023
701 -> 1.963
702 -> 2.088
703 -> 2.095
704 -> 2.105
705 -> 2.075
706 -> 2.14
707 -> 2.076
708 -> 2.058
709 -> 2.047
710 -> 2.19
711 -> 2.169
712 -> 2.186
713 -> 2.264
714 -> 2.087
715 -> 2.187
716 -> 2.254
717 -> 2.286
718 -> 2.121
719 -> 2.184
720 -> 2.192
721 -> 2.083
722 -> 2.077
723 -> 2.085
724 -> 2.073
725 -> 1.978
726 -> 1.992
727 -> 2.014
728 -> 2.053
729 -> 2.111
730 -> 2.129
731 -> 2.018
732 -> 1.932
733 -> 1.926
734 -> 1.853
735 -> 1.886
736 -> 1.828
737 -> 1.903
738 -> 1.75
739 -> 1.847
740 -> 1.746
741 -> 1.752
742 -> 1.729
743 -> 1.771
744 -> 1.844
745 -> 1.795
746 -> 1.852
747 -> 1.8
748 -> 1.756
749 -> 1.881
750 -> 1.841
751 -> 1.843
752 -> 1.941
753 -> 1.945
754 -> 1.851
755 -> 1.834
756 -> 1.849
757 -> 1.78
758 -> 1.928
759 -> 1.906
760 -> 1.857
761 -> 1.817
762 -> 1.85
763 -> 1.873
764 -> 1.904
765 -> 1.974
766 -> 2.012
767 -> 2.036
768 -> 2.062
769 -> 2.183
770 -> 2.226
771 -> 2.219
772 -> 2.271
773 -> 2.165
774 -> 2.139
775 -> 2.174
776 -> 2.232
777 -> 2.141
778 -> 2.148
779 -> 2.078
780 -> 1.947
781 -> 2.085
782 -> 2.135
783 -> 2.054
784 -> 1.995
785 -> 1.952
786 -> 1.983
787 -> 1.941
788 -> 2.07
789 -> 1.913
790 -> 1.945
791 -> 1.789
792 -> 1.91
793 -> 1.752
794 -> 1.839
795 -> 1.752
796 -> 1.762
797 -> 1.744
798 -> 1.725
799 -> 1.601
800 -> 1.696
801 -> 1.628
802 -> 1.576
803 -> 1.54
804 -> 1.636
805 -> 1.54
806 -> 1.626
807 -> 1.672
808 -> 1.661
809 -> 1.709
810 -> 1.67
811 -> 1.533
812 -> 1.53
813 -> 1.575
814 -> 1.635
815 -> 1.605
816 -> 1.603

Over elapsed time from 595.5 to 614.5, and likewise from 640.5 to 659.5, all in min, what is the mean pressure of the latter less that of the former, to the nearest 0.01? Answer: -0.49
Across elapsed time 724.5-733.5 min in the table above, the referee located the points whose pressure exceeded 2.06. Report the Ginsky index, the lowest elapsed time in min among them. 729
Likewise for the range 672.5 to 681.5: 677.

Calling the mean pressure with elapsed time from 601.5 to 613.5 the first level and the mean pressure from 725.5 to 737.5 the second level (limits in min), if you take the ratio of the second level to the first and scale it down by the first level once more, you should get 0.22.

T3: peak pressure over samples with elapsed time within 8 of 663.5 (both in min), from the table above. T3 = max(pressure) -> 2.808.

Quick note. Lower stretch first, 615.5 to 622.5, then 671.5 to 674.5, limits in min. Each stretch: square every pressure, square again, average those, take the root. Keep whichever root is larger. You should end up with 9.1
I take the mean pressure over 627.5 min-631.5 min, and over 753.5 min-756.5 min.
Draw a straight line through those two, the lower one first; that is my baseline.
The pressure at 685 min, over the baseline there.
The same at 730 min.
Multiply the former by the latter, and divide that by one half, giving 1.9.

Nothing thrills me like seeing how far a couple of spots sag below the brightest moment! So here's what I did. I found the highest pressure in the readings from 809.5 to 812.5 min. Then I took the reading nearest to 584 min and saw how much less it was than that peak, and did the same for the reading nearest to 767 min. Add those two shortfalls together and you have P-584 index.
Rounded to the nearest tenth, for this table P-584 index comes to -1.9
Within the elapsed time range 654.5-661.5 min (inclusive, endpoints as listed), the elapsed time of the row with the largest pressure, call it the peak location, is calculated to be 659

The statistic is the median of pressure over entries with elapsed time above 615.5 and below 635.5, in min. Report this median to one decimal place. 2.8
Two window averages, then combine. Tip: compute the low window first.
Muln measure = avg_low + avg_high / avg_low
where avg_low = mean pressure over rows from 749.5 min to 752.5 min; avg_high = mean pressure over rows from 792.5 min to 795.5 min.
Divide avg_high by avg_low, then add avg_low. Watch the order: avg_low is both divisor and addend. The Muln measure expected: 2.8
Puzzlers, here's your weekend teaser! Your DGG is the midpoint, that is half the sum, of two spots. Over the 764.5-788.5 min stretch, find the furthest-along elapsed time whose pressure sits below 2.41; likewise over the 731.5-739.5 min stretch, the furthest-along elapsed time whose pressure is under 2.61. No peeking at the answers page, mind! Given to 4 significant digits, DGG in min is 763.5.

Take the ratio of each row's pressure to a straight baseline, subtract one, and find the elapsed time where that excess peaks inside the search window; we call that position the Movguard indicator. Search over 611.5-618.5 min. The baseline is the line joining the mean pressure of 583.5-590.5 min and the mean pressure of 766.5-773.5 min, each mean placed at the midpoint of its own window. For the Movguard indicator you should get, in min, 618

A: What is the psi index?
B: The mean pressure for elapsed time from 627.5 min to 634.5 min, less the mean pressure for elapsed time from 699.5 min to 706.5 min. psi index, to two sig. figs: 0.75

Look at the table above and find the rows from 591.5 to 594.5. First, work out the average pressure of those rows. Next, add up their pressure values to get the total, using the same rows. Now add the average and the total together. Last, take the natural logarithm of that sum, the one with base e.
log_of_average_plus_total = 2.60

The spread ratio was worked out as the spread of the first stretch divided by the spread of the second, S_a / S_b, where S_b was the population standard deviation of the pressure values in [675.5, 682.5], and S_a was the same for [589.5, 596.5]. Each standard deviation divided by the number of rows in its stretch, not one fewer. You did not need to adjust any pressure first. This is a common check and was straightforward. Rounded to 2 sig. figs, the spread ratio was 0.44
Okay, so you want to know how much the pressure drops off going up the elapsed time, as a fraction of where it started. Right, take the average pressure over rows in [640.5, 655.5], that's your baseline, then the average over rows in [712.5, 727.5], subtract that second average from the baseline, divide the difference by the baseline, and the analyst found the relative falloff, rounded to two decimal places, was 0.18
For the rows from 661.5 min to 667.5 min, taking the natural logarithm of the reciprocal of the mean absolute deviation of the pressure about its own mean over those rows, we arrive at 1.7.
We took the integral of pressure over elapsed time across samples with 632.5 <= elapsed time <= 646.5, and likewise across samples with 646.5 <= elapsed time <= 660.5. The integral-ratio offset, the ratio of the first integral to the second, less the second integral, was -35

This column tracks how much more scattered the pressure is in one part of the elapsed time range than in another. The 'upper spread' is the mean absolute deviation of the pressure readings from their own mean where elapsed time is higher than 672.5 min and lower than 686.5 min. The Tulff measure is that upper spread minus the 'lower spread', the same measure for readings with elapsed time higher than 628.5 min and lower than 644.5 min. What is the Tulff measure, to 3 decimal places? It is 0.176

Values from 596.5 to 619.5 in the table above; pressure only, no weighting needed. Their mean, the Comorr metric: 3.06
